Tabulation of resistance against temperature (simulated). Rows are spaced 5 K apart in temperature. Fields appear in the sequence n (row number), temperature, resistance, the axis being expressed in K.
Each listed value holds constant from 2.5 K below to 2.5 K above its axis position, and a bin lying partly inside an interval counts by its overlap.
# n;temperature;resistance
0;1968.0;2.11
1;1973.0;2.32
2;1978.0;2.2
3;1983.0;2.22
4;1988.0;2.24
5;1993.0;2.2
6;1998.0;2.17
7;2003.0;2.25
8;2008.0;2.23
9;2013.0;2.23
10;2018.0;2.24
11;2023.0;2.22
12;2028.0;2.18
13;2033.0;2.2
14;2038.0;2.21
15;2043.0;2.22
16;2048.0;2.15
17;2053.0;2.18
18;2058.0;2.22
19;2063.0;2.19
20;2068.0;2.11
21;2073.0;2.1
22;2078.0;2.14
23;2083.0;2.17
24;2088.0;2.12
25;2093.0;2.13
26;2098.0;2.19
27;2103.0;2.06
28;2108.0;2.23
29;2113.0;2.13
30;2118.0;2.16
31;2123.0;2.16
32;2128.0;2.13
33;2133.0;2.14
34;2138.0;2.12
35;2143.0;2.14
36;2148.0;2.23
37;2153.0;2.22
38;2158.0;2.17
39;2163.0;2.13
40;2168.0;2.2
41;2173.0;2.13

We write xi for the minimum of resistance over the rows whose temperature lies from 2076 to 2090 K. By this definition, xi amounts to 2.12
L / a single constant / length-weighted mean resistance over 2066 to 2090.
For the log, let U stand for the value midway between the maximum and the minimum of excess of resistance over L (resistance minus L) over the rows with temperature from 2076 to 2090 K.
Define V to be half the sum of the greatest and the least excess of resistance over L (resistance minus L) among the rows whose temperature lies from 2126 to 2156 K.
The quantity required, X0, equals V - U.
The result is 0.030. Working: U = 0.016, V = 0.046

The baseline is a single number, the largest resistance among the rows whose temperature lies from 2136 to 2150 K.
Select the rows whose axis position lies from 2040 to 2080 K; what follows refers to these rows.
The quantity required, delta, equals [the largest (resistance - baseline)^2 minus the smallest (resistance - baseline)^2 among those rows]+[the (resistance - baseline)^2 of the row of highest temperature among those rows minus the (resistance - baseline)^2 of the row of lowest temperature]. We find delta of 0.025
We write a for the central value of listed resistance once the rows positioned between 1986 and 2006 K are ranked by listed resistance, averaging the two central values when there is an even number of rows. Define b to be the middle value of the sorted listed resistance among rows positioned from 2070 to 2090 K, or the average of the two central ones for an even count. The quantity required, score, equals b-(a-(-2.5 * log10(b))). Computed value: -0.91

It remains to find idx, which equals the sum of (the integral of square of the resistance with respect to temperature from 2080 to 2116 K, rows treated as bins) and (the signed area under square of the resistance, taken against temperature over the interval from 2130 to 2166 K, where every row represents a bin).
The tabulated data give 335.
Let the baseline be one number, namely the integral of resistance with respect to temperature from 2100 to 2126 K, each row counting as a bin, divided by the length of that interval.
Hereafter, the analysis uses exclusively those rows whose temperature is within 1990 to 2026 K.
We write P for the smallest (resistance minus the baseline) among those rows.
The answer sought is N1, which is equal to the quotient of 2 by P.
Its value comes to 93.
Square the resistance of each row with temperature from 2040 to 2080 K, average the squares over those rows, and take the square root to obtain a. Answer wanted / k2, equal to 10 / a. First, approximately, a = 2.16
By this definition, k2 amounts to 4.62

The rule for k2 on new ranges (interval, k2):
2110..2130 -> 4.66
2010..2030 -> 4.51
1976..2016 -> 4.51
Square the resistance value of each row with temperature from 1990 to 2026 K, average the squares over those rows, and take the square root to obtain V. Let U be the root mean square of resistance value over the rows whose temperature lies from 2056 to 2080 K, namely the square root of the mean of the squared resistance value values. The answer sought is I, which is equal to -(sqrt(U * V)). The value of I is -2.186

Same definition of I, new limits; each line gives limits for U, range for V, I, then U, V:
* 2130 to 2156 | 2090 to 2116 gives -2.160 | 2.170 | 2.15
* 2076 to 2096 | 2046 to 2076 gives -2.149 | 2.140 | 2.16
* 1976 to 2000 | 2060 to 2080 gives -2.170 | 2.206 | 2.14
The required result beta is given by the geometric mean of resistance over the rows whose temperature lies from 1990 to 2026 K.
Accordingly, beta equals 2.22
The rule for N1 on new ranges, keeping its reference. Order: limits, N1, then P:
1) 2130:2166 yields -70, -0.03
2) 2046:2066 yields 1300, 0.00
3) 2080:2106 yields -23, -0.09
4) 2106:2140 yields -70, -0.03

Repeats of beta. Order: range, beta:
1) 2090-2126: 2.15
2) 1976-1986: 2.21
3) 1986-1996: 2.22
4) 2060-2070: 2.15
